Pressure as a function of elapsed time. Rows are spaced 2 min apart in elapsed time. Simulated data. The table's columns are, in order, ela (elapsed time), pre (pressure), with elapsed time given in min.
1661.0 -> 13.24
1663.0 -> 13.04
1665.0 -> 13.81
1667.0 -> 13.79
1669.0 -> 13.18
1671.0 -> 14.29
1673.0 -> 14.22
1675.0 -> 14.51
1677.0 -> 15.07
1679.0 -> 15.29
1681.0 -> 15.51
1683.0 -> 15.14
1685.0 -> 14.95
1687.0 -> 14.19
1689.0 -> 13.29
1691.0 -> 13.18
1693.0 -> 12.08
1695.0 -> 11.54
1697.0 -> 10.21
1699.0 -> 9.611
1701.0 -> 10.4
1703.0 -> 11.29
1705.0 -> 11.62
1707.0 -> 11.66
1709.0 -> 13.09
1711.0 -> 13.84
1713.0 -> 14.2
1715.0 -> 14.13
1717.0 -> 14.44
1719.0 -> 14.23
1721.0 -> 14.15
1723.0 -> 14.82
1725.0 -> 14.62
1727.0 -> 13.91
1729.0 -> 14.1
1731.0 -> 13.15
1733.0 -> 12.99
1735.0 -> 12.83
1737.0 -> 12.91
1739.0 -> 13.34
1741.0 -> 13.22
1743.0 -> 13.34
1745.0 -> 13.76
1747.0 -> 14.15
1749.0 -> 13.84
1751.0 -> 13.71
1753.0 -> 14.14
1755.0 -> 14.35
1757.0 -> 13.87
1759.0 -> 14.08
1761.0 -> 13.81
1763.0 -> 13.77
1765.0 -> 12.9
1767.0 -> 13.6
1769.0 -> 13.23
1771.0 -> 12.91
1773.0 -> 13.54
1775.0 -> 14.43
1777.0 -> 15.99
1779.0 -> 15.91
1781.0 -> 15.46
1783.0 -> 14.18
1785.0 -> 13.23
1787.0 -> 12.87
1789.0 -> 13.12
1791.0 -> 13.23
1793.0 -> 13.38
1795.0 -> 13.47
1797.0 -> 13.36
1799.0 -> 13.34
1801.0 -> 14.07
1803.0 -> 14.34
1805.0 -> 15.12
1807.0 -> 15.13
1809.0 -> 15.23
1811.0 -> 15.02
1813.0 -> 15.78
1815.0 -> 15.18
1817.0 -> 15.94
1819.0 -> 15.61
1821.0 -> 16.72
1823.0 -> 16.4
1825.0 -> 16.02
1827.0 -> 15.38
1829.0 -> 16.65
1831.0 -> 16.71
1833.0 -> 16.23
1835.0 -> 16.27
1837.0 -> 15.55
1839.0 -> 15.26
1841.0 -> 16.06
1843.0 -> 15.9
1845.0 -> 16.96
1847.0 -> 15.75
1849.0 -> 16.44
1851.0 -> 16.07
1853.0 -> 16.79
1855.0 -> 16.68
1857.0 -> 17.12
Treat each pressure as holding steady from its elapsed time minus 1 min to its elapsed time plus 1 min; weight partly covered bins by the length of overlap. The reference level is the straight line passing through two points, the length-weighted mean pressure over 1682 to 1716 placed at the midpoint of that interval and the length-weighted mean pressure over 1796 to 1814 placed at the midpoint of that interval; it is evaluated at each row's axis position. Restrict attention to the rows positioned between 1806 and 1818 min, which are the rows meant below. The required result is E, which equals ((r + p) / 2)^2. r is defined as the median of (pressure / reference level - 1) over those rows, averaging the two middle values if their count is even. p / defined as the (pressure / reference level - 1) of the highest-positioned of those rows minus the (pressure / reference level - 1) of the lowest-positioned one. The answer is 0.0015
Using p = 0.04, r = 0.04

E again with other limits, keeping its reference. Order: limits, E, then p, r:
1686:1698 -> 0.0259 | -0.33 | 0.01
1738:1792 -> 0.0014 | -0.08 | 0.00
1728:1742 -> 0.0024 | -0.08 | -0.01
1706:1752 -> 0.0035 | 0.10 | 0.02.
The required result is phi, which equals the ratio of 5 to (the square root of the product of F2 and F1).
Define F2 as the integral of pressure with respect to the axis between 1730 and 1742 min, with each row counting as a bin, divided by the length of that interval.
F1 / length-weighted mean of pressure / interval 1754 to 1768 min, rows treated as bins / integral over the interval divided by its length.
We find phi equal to 0.373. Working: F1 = 13.8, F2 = 13.1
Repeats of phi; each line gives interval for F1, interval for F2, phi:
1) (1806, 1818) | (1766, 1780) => 0.338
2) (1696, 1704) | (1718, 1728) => 0.410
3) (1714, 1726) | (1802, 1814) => 0.339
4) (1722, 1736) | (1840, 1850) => 0.334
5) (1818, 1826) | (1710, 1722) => 0.330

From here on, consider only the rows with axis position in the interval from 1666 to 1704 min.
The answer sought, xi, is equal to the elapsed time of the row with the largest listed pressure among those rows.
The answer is 1681.0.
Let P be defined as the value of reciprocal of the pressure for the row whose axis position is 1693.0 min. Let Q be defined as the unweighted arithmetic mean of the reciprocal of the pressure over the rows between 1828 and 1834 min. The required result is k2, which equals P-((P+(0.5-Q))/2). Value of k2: -0.178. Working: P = 0.083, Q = 0.0605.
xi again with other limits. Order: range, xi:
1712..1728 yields 1723.0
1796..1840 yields 1821.0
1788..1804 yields 1803.0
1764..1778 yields 1777.0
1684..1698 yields 1685.0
